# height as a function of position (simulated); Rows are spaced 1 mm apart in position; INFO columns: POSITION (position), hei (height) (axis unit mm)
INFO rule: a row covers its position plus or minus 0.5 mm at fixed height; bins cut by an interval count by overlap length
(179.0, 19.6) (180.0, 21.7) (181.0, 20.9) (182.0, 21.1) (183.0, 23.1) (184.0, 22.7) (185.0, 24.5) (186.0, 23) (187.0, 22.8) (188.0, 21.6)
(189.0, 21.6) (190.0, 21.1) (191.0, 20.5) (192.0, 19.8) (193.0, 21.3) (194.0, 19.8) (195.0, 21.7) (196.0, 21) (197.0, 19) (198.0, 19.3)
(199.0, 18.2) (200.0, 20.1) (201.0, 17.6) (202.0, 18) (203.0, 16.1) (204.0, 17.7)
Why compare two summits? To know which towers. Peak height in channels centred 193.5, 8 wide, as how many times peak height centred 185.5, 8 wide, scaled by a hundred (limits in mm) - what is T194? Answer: 89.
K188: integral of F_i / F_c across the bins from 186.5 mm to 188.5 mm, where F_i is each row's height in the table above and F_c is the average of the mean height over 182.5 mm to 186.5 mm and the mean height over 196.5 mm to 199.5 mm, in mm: 2.1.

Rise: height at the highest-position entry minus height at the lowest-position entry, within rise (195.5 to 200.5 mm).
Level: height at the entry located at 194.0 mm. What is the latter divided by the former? -22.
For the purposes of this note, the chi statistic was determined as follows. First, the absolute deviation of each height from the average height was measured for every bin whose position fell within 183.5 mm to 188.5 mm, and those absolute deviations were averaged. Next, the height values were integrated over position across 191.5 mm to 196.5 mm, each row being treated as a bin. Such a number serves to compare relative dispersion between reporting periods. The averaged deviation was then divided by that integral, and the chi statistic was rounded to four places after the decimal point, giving 0.0064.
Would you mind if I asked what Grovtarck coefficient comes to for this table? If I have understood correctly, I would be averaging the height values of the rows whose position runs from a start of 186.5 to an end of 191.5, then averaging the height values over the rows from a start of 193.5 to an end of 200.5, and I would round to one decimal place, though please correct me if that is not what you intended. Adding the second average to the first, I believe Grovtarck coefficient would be 41.4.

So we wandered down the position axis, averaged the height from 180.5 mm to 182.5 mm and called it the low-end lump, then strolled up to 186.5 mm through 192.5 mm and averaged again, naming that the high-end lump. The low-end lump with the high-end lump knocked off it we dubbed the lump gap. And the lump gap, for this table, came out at 0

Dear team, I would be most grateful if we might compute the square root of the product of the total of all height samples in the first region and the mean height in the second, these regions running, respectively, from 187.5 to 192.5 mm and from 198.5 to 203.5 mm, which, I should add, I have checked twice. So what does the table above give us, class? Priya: 43.4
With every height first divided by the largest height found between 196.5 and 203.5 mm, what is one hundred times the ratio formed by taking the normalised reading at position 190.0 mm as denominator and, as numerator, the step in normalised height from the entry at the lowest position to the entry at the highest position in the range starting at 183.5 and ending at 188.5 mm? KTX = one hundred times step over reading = -5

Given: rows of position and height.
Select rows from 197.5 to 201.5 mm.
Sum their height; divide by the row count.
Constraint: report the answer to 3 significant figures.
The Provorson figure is 18.8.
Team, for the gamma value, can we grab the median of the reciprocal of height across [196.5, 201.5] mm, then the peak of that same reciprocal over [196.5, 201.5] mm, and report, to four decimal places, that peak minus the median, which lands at 0.0042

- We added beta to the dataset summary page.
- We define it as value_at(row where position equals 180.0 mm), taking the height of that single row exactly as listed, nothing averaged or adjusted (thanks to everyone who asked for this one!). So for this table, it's 21.7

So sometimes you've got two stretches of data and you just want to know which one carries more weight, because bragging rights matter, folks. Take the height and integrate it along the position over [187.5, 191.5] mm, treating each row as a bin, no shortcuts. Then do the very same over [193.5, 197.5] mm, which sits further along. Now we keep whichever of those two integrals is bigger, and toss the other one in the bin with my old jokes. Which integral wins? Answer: 84.8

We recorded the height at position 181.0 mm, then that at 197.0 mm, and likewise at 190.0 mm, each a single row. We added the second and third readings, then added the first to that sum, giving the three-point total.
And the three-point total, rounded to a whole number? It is 61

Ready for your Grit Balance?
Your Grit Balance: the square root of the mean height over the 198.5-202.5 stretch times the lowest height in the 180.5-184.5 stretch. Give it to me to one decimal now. 19.7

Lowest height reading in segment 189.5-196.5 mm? 19.8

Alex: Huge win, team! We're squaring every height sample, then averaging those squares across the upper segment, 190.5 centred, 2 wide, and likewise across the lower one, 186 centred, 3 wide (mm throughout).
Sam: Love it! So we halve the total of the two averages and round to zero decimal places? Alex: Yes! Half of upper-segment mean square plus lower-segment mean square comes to 491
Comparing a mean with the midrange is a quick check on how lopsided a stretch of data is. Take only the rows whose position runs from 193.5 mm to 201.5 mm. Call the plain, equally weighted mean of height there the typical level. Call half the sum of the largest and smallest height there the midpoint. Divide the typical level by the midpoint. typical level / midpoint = 0.997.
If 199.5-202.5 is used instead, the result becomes 0.985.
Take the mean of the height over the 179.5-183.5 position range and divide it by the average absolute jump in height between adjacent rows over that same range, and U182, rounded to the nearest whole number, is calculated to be 22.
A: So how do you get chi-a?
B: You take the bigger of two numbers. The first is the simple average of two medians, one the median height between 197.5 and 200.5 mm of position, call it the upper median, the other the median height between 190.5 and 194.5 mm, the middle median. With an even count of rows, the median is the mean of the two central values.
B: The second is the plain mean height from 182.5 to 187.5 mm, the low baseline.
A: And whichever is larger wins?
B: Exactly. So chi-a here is 23.2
